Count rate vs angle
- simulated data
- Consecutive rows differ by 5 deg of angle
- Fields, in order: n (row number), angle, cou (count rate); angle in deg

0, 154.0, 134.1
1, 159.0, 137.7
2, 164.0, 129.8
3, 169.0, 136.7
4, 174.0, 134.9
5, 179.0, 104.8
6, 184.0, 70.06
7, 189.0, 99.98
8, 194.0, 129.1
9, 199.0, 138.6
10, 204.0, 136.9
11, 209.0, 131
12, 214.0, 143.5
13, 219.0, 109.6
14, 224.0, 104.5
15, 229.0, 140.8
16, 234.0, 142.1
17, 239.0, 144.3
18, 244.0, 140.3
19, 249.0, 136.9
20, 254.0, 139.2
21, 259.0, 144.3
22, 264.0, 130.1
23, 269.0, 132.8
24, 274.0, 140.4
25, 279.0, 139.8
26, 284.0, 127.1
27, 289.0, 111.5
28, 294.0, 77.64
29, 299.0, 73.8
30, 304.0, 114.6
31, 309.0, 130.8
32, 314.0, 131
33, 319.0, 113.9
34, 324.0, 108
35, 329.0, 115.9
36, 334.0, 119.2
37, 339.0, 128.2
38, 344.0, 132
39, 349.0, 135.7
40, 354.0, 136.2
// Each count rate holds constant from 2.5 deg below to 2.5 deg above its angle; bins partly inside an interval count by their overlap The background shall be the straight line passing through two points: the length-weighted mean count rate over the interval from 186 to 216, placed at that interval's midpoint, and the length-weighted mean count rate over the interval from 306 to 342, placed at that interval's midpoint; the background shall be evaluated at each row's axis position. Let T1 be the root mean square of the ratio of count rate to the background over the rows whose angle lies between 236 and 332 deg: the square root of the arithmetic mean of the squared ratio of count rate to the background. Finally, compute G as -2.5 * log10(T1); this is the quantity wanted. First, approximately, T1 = 1.01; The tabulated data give -0.01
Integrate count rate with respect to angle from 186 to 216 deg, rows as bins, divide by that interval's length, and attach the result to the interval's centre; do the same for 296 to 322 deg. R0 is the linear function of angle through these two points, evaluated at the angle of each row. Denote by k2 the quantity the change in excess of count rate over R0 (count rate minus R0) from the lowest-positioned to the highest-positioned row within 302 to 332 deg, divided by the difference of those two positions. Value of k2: 0.2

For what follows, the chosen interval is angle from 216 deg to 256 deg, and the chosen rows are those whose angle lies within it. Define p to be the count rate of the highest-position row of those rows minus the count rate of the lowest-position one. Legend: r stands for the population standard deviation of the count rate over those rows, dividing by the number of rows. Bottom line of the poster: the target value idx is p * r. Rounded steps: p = 30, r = 15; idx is 436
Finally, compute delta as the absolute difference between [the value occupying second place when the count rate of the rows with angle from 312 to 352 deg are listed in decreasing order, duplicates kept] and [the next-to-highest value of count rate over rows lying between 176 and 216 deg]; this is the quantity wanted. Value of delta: 7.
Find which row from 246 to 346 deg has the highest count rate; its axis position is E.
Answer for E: 259.0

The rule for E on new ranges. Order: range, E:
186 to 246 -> 239.0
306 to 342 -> 314.0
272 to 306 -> 274.0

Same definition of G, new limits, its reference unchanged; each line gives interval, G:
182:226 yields 0.07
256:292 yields -0.07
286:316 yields 0.12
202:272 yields -0.07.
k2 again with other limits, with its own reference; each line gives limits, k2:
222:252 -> 1.4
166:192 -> -1.7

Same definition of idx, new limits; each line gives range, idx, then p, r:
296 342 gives 897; 54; 16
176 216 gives 919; 39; 24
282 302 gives -1200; -53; 23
